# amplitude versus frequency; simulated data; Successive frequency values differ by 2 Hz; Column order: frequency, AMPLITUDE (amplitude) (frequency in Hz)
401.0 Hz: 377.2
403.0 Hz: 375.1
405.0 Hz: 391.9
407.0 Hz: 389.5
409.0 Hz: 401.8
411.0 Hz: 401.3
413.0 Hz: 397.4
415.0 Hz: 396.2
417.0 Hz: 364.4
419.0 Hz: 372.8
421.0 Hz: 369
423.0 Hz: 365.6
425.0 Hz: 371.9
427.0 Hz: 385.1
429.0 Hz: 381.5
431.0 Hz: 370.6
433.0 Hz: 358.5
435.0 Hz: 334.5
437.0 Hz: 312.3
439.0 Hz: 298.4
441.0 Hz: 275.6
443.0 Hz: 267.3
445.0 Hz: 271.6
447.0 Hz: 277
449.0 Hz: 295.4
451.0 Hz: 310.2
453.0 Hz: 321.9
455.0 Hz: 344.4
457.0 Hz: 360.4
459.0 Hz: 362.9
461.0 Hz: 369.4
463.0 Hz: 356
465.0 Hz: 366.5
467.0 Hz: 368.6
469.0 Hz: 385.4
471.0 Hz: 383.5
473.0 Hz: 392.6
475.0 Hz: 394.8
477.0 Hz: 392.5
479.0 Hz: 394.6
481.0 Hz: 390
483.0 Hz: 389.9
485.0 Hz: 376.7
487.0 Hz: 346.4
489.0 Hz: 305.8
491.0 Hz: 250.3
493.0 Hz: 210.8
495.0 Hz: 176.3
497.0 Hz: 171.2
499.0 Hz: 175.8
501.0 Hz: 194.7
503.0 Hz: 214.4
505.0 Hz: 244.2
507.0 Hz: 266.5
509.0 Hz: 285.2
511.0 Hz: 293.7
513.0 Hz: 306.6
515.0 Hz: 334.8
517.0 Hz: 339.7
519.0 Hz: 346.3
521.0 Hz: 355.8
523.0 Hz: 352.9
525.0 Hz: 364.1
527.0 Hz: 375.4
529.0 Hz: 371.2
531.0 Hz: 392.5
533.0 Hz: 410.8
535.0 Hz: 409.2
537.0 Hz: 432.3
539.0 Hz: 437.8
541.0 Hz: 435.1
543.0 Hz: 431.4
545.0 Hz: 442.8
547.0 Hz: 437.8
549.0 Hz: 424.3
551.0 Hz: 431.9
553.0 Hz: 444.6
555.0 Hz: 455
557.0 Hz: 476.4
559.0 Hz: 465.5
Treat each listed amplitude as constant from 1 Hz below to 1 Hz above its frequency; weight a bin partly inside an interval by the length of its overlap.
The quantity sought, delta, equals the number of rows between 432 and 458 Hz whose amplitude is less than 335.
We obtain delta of 10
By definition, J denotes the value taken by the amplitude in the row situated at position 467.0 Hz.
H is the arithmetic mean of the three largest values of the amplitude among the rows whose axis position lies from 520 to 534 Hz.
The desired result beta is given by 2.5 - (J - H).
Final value 27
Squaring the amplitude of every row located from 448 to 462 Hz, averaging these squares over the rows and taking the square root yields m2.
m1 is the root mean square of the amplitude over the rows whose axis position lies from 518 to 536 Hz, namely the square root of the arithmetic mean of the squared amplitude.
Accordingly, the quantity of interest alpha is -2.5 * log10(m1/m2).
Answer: -0.11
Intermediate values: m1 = 376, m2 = 339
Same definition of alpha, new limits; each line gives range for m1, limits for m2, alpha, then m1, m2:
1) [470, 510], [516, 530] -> 0.16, 310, 358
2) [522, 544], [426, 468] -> -0.20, 402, 335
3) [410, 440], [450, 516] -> -0.13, 366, 325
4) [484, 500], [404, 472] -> 0.32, 263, 355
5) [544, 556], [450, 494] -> -0.23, 440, 356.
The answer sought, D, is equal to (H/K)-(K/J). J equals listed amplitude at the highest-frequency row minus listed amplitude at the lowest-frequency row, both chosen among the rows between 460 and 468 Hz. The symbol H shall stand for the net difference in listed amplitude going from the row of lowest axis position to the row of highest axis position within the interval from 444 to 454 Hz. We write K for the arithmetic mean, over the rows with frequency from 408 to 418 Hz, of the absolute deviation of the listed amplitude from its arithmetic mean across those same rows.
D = 18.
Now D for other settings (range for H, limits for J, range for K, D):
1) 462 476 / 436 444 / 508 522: 2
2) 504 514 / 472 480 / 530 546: -3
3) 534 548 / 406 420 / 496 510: 3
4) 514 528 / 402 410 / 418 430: 7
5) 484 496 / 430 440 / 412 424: -15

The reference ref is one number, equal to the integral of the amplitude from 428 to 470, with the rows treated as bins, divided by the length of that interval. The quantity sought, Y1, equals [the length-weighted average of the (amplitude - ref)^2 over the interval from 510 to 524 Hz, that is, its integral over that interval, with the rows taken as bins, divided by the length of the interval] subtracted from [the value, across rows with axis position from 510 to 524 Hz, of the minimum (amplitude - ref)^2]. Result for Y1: -479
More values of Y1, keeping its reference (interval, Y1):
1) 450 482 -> -1767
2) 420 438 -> -1280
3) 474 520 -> -7281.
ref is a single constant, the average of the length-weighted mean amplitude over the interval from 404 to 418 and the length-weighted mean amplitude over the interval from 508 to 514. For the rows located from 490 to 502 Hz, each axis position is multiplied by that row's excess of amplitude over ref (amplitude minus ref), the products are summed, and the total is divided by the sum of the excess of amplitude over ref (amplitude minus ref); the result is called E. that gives 496.4 Hz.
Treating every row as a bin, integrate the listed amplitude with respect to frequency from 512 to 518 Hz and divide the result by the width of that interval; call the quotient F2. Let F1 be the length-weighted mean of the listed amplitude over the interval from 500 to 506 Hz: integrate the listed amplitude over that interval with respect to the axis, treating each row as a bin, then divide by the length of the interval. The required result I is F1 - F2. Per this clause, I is -109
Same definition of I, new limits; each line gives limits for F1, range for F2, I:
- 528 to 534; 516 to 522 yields 44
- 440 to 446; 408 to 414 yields -129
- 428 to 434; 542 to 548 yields -67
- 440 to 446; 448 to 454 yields -38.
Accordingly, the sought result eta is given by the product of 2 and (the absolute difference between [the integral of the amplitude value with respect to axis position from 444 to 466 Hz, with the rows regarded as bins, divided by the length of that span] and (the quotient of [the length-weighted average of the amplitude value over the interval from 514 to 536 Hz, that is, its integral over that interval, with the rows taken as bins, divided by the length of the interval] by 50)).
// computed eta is 646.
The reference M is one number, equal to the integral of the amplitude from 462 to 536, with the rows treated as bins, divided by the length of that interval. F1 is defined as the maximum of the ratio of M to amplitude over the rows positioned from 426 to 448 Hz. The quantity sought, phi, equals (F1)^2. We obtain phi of 1.5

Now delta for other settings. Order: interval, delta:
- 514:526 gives 1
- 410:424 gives 0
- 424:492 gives 12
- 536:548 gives 0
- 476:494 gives 3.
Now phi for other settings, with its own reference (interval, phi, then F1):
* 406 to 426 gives 0.8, 0.9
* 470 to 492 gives 1.7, 1.3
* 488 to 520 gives 3.6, 1.9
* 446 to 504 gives 3.6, 1.9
